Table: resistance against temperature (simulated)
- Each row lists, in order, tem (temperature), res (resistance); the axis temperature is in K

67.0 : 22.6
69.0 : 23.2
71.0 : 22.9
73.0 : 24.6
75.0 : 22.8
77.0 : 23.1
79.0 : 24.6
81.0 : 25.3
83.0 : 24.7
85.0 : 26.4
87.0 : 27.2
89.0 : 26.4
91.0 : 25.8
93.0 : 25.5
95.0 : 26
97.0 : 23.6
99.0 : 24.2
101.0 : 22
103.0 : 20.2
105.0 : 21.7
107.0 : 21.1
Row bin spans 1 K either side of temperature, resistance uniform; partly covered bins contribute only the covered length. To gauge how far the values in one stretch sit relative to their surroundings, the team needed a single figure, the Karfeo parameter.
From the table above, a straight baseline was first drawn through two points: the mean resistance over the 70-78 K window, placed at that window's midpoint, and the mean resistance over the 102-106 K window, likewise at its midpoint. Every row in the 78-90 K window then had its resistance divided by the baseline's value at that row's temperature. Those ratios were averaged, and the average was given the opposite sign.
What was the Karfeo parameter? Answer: -1.14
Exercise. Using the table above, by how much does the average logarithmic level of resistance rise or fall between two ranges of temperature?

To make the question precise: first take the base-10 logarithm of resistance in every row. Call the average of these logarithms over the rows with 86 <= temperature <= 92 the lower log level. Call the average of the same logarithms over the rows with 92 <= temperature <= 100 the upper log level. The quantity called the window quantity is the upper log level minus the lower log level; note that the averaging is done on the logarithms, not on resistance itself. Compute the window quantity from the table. -0.03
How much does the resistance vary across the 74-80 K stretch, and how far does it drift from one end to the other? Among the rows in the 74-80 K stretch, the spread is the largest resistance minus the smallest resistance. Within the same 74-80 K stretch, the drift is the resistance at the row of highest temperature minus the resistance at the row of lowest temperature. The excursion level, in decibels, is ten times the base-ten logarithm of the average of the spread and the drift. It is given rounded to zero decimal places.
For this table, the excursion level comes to 3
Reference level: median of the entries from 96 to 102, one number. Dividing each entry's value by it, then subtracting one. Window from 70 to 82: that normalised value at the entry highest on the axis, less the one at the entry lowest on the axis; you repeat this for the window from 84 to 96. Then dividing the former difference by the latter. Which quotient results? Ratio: -6.0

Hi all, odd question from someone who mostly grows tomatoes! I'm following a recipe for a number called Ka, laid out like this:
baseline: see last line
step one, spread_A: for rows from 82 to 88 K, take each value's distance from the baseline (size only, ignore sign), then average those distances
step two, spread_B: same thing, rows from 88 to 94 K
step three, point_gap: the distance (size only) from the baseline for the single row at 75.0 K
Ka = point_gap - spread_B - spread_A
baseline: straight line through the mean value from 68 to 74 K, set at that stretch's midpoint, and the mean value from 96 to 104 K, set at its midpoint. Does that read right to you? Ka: -5.5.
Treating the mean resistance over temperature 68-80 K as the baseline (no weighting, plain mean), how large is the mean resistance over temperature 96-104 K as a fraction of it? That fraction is 0.96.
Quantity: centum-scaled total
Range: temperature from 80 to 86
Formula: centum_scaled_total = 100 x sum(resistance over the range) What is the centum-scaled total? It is 7640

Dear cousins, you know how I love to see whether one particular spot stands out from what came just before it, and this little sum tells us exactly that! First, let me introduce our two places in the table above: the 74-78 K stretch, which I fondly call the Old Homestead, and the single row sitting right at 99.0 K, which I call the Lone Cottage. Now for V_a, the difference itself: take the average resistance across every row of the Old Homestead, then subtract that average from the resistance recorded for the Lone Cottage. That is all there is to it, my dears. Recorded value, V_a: 1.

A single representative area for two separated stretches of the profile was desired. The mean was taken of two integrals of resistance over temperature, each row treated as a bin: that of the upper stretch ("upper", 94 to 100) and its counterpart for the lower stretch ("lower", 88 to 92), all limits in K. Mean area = 126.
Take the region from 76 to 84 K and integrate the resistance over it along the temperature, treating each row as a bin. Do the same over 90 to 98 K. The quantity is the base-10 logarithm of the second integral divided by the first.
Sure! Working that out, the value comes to 0.01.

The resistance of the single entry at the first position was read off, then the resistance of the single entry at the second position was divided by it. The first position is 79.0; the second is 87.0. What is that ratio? 1.11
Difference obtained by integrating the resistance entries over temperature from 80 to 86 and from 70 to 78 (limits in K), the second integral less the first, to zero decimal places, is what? 34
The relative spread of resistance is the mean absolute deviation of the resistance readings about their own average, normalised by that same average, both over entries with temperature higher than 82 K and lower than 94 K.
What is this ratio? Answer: 0.026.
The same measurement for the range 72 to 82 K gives 0.038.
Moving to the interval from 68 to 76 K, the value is 0.026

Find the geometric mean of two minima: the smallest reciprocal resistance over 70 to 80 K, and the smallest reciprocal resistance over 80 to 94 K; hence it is 0.0387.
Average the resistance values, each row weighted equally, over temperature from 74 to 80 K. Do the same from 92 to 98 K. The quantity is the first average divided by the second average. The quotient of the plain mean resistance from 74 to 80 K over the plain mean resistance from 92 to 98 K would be 0.94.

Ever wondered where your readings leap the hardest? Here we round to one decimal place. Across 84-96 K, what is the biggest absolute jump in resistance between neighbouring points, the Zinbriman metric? 0.8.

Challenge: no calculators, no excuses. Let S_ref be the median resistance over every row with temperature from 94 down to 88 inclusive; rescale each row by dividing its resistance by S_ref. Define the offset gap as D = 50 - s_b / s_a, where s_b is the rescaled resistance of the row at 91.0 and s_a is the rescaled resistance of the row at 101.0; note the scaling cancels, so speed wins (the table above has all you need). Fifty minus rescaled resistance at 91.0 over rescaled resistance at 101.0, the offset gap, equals 48.8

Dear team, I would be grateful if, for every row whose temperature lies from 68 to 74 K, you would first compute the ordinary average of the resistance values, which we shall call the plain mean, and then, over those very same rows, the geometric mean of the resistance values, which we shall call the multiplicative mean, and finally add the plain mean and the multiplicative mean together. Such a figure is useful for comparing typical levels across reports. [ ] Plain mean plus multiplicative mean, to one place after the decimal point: 47.1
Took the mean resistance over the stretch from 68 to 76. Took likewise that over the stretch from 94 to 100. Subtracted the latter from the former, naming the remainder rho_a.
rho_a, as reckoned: -1.2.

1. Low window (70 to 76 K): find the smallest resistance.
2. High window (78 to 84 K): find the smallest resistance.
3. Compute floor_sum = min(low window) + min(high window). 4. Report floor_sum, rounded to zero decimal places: 47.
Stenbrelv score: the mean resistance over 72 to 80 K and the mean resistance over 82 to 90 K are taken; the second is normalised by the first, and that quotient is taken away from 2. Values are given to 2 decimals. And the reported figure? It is 0.90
